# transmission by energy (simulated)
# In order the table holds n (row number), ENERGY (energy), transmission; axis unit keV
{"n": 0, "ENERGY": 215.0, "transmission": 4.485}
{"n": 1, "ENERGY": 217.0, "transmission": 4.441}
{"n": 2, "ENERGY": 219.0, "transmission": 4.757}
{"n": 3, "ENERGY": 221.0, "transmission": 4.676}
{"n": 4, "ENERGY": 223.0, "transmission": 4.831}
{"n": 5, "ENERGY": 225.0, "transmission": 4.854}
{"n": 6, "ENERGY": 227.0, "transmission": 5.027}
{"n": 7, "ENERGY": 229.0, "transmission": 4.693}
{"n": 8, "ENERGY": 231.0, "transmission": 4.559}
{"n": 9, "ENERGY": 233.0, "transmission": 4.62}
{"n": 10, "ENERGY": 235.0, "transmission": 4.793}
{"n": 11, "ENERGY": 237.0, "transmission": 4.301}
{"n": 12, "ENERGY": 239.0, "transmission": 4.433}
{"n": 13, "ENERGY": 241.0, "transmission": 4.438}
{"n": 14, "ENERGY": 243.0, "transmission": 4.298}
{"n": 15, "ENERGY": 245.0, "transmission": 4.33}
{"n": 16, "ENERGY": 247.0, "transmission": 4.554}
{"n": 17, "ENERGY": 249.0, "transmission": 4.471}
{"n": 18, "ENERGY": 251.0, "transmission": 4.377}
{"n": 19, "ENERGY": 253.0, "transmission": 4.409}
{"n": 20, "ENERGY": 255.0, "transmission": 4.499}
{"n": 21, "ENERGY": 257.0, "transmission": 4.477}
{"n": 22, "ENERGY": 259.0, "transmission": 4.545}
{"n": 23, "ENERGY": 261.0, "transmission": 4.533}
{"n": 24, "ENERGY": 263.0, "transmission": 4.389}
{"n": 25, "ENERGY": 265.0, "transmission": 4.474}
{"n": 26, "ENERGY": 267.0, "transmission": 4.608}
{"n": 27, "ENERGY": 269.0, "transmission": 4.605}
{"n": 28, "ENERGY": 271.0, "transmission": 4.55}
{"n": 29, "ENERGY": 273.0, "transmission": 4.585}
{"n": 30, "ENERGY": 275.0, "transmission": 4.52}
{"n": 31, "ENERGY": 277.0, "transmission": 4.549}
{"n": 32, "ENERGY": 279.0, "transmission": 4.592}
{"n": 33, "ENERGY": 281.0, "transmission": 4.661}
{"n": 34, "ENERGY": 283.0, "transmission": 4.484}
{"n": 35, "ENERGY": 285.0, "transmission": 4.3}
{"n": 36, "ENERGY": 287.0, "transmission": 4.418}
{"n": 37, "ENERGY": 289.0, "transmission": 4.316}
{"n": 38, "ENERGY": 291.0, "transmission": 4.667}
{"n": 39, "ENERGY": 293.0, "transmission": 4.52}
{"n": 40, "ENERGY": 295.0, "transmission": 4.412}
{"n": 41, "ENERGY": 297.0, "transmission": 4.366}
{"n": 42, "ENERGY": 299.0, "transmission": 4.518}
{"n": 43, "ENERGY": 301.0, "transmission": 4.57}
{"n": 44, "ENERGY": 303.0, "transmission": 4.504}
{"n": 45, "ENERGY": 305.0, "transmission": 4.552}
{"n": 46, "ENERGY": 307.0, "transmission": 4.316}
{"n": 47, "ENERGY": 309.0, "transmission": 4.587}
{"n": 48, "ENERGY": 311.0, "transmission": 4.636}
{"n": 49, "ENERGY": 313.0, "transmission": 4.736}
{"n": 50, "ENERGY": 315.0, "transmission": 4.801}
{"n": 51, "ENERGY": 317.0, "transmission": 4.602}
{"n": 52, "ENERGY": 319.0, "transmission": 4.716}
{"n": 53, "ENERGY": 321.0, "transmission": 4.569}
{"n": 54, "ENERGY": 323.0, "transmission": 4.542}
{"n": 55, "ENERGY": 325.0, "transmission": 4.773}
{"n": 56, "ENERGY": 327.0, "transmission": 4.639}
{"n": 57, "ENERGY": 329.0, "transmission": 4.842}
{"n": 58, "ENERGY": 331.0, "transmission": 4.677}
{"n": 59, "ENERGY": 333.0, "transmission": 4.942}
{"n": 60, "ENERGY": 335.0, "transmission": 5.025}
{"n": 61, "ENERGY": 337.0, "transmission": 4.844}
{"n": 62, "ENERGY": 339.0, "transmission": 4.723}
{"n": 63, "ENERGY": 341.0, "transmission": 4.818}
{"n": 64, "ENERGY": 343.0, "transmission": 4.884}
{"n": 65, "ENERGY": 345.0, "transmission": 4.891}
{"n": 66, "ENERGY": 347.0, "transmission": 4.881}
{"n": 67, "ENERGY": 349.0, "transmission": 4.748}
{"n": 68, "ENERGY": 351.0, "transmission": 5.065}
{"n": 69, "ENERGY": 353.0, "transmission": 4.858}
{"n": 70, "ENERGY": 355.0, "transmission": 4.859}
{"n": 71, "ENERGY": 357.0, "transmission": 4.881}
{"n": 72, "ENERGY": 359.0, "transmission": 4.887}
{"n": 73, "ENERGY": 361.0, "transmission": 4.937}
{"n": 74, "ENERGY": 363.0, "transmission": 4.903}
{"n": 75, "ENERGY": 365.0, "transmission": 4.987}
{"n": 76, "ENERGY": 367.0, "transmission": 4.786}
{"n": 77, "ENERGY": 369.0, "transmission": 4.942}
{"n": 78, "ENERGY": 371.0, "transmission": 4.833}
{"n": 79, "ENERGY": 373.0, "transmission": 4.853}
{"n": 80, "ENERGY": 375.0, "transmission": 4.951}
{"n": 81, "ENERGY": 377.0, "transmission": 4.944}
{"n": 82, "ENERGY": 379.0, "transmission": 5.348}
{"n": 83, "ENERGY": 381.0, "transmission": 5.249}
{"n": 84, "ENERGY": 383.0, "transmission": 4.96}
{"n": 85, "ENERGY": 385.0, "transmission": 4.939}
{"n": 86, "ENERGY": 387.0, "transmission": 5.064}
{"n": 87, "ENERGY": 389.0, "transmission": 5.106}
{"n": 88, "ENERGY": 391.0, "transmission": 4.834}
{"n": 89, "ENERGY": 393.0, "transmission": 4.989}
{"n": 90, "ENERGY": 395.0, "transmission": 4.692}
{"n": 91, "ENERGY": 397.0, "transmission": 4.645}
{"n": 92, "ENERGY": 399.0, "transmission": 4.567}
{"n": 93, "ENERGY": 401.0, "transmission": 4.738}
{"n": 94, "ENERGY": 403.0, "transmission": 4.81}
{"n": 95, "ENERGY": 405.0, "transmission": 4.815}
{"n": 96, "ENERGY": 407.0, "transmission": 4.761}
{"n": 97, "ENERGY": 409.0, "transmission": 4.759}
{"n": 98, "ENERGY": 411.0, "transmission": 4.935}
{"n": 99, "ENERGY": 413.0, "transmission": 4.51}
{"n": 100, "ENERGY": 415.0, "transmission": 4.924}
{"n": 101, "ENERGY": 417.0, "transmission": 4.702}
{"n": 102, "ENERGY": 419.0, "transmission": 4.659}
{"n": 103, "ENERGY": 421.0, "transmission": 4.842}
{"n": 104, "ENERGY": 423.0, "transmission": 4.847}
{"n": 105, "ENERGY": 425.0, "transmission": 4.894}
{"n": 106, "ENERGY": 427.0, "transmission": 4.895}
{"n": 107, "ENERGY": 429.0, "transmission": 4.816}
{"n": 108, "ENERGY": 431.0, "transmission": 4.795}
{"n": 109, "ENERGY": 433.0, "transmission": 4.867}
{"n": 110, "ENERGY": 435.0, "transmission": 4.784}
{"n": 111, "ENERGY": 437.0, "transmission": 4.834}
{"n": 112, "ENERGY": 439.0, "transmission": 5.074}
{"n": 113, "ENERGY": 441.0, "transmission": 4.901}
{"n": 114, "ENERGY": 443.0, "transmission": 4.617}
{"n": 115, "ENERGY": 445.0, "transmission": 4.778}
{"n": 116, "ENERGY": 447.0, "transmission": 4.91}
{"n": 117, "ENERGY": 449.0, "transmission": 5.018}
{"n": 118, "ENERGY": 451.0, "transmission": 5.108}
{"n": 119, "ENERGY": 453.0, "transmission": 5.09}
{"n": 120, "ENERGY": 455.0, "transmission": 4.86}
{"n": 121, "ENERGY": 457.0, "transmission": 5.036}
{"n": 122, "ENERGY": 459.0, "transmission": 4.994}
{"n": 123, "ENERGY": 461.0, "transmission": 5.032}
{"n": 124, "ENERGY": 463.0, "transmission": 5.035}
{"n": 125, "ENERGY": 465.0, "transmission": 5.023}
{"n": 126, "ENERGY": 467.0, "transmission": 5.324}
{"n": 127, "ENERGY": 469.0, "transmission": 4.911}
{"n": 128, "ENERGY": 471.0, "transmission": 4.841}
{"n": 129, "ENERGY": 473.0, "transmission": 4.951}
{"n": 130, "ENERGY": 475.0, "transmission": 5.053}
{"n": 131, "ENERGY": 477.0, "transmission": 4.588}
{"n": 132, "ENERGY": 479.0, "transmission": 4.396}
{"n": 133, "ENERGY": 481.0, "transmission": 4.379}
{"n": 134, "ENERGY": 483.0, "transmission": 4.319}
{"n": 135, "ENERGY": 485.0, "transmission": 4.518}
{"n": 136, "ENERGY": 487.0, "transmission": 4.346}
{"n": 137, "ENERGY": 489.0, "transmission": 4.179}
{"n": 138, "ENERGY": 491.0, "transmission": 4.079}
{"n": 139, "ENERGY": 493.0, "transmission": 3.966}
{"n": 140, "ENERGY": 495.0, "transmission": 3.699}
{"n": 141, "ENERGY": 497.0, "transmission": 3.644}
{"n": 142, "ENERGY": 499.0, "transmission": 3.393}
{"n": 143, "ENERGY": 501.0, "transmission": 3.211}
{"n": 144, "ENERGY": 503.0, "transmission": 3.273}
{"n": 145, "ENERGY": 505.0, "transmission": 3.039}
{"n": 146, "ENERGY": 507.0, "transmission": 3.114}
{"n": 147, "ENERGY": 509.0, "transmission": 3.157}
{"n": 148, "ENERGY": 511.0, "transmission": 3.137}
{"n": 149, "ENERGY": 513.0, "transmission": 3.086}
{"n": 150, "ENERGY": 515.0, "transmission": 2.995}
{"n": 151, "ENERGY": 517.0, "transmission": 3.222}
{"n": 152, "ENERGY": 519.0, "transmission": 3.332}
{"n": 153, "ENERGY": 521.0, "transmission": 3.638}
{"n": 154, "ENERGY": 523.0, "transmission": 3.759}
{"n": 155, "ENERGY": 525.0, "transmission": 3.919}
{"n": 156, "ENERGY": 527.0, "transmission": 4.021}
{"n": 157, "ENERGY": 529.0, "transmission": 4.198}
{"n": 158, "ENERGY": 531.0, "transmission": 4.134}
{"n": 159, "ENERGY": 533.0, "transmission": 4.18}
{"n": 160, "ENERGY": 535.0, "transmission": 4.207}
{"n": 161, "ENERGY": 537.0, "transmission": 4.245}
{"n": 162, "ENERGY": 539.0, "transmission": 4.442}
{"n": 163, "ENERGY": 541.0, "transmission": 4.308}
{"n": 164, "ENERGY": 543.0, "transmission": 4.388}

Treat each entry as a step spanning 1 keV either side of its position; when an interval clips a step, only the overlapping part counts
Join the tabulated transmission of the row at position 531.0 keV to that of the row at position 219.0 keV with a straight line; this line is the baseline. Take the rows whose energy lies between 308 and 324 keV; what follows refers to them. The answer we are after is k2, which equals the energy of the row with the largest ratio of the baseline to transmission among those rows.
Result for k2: 323.0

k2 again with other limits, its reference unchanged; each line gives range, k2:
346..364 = 349.0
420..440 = 435.0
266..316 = 285.0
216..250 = 237.0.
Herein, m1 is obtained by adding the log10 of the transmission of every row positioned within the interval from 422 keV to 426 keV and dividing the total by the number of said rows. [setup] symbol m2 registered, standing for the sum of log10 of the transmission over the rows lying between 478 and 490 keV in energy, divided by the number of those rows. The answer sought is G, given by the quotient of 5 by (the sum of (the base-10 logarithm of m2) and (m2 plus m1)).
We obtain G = 4.42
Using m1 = 0.688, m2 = 0.639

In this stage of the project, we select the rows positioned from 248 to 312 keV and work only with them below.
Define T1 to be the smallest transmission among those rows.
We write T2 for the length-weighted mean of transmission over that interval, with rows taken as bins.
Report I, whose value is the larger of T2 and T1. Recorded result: 4.5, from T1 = 4.3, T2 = 4.50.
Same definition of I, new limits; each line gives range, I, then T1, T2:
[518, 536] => 3.9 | 3.332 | 3.93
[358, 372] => 4.9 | 4.786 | 4.90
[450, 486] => 4.9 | 4.319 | 4.86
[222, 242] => 4.7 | 4.301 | 4.65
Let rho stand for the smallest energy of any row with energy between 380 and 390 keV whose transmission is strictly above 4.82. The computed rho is 381.0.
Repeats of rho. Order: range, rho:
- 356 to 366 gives 357.0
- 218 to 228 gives 223.0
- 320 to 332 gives 329.0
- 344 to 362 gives 345.0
